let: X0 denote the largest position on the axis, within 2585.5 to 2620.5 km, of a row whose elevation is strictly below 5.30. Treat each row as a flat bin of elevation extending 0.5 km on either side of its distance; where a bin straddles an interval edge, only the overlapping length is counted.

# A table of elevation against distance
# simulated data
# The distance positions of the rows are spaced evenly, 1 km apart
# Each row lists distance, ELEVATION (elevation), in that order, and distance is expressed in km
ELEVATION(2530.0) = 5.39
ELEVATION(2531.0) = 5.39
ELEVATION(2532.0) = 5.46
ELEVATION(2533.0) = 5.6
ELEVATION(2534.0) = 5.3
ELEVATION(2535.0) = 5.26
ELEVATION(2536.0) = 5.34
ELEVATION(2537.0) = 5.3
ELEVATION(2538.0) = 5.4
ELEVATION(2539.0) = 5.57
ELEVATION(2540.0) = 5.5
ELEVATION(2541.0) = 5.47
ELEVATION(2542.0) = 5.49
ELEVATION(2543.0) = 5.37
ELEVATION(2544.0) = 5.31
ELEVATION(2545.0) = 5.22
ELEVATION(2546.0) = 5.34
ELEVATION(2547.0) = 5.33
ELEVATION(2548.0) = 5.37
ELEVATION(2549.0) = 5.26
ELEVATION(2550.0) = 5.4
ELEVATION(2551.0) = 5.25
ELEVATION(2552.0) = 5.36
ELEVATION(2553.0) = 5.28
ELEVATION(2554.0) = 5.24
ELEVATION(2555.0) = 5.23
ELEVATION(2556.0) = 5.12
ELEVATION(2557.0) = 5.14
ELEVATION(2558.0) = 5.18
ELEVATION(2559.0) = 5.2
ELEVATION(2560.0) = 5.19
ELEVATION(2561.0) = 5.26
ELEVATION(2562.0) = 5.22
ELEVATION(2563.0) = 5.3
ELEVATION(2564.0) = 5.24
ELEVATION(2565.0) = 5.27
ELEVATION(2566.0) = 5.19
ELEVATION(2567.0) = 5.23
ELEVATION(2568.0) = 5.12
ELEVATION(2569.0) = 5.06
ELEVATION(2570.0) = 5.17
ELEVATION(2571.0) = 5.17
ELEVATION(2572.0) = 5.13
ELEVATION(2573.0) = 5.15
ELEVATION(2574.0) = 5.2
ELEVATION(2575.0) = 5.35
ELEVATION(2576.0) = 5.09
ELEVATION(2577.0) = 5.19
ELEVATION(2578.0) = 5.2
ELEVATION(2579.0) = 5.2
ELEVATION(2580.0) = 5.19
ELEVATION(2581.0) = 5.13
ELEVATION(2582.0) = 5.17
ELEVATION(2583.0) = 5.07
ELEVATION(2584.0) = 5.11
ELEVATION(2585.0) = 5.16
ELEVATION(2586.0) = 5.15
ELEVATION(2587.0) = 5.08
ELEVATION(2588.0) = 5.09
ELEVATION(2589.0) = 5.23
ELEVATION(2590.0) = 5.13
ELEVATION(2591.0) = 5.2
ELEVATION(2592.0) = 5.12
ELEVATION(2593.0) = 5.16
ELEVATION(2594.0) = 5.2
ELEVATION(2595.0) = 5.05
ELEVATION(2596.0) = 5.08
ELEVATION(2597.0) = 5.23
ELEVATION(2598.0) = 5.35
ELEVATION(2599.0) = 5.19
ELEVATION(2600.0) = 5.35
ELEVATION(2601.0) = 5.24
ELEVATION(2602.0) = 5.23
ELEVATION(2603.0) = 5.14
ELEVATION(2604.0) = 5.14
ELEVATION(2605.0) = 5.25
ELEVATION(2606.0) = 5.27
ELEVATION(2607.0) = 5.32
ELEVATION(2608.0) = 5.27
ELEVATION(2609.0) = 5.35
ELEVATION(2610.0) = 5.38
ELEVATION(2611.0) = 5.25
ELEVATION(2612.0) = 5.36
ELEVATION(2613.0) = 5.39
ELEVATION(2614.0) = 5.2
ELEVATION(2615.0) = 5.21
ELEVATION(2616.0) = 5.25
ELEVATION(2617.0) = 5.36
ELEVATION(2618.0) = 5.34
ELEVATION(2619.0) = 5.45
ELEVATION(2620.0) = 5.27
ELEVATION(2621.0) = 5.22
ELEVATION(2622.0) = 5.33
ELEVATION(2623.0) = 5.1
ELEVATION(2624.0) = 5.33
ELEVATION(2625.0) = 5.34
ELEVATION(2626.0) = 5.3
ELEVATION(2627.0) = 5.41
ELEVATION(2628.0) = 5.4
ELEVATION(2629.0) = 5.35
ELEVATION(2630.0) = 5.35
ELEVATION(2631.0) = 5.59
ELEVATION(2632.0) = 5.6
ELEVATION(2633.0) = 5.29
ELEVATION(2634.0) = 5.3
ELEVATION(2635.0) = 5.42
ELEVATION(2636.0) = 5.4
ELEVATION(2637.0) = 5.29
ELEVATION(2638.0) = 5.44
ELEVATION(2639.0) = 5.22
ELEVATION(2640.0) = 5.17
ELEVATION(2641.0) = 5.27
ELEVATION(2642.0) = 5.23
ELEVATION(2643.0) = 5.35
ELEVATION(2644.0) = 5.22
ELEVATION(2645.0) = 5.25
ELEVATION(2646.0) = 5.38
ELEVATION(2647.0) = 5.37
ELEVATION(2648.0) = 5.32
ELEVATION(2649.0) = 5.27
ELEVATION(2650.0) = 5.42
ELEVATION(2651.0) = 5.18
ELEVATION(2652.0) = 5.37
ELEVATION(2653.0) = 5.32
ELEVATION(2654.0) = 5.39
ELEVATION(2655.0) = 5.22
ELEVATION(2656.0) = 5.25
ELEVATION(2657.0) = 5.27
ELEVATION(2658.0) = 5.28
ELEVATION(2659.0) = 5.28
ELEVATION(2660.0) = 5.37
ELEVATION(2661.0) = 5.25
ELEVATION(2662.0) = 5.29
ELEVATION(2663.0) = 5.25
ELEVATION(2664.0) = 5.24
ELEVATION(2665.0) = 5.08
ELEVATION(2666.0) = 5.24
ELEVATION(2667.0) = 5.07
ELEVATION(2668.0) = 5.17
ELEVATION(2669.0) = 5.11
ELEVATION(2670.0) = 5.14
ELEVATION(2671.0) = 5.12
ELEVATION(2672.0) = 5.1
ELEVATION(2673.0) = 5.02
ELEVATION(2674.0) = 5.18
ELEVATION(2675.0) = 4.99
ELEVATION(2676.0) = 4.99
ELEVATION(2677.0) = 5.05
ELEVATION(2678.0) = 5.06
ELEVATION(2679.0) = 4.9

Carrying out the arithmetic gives 2620.0 km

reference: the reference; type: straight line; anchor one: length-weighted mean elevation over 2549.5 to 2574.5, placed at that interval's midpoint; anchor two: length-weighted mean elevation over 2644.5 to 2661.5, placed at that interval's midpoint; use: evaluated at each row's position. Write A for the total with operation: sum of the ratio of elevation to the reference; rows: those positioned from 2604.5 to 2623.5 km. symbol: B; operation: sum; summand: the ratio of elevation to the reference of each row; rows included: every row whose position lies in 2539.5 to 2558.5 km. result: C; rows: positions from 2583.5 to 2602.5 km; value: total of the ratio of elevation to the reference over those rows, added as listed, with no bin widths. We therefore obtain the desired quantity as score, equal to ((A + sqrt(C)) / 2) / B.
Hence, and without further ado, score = 0.604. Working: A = 19.1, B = 19.4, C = 18.8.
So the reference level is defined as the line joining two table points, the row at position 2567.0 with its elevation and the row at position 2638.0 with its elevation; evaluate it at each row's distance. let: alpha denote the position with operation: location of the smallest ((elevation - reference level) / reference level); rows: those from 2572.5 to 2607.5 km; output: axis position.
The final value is 2595.0 km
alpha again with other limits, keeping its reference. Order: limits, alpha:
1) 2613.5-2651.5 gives 2623.0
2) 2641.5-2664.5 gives 2651.0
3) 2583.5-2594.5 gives 2587.0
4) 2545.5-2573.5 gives 2569.0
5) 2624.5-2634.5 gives 2633.0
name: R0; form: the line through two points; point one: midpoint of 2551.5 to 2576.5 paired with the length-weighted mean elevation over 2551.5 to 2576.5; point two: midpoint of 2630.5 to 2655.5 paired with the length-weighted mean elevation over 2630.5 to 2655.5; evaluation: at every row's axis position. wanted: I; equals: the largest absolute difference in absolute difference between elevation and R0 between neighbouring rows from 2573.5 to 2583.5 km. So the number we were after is 0.109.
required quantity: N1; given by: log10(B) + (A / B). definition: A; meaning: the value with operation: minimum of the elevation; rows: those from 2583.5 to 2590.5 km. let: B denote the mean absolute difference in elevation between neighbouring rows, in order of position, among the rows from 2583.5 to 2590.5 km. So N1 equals 79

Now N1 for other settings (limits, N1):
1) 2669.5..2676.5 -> 63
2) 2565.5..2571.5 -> 78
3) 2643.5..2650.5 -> 73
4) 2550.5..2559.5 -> 94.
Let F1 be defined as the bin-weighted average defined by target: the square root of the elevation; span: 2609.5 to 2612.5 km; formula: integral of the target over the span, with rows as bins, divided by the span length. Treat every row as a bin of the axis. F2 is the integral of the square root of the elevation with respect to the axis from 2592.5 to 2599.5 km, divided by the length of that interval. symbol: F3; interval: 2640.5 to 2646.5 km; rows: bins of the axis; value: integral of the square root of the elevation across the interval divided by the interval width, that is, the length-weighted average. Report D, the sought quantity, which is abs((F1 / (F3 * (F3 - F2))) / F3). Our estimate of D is 19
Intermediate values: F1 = 2.309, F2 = 2.276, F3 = 2.30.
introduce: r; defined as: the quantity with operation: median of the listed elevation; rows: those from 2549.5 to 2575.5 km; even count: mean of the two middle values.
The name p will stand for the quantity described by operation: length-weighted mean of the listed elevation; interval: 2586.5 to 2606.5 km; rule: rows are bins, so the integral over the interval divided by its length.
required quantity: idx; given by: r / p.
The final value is 1.00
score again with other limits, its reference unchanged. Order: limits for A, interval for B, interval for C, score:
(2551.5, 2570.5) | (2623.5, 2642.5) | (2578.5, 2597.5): 0.606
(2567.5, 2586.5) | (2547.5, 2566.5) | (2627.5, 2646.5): 0.604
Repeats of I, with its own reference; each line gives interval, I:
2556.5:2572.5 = 0.108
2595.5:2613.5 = 0.148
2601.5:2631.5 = 0.238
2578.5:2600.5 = 0.152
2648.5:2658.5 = 0.140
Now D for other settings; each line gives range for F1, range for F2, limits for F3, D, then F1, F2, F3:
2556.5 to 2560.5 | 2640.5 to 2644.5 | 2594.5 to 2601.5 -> 36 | 2.275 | 2.295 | 2.28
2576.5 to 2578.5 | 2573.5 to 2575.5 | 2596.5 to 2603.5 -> 72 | 2.279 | 2.297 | 2.29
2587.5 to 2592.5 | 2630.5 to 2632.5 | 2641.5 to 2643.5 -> 7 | 2.270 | 2.365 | 2.30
